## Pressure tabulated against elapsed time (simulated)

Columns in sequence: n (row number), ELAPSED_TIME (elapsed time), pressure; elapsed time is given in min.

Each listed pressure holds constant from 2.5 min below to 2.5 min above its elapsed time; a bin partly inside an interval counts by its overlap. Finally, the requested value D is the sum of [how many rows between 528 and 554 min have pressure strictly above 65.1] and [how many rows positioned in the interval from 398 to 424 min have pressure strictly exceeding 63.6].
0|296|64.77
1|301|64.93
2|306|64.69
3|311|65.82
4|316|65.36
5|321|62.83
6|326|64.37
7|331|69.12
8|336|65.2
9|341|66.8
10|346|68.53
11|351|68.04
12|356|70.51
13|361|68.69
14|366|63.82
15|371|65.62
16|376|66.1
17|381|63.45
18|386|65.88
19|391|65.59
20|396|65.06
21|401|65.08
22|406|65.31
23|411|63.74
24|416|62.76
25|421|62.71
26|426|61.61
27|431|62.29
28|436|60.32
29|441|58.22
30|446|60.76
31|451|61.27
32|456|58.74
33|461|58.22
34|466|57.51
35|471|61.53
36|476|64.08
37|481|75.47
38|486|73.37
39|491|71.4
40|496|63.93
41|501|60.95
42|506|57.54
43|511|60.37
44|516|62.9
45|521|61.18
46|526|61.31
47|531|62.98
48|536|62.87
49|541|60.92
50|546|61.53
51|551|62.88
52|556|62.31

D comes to 3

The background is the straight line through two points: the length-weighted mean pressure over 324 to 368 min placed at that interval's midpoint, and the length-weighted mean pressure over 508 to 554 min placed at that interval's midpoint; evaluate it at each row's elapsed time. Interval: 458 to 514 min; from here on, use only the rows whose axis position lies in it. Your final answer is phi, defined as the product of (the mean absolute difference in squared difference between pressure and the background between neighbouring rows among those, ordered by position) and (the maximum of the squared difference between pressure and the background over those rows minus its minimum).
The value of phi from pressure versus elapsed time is 5668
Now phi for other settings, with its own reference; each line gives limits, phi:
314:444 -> 245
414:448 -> 396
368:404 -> 23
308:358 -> 204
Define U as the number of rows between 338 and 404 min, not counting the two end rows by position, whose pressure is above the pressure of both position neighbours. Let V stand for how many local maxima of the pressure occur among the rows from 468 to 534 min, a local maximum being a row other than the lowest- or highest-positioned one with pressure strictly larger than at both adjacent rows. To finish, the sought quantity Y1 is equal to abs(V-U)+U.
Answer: 6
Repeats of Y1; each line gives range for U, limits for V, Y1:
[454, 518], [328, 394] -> 4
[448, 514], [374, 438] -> 3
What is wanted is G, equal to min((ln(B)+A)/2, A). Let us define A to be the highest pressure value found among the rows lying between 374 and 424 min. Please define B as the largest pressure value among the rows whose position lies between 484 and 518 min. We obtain 35.2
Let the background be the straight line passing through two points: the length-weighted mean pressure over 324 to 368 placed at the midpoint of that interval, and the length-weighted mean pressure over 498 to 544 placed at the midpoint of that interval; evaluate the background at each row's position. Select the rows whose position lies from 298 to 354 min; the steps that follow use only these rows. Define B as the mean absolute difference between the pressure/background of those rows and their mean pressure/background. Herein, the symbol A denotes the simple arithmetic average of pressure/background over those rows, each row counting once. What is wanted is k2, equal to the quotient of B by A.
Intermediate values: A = 0.97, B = 0.0289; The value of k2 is 0.030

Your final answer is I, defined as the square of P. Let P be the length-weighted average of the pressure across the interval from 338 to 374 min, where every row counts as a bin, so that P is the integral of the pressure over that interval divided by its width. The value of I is 4540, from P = 67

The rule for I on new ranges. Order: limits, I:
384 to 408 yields 4274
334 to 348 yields 4468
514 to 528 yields 3816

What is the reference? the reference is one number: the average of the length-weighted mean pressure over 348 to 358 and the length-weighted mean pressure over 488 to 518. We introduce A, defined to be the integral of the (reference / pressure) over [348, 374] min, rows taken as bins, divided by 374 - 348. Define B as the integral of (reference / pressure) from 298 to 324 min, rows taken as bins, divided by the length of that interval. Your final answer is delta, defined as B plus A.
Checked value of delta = 2.00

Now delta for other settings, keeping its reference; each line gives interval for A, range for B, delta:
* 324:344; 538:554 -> 2.06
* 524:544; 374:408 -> 2.08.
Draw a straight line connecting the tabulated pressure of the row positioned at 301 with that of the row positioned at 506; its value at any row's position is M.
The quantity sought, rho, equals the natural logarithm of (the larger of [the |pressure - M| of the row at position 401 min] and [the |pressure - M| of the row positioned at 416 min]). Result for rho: 1.3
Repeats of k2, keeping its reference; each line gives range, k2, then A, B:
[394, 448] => 0.021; 0.97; 0.0199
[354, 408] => 0.017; 1.00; 0.0170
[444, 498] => 0.085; 1.02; 0.0863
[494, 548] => 0.022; 1.00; 0.0223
